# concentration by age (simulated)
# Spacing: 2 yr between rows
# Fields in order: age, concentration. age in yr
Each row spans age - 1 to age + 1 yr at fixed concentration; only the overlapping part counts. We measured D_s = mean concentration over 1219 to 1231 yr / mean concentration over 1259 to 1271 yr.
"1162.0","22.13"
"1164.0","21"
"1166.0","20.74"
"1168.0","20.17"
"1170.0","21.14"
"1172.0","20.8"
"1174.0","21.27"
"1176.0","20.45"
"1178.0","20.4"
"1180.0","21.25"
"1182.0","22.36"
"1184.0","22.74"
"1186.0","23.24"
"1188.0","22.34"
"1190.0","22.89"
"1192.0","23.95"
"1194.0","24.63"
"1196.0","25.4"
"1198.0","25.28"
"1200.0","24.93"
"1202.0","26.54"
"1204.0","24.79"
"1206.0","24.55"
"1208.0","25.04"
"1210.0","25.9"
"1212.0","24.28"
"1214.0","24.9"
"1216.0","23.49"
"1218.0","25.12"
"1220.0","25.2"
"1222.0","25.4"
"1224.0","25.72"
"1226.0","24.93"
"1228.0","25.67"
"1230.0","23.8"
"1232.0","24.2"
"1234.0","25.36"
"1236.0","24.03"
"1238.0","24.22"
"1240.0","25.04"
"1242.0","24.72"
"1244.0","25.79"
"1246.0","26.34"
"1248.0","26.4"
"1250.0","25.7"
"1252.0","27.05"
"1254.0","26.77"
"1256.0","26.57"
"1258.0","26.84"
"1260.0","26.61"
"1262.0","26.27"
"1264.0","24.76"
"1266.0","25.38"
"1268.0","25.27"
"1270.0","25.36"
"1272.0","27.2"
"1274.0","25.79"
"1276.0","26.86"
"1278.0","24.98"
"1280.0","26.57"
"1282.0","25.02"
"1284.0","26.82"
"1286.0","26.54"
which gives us 0.98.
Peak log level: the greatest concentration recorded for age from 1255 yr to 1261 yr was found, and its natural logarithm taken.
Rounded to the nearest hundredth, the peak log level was 3.29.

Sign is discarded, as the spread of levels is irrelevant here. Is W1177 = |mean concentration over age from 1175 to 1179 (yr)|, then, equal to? 20.4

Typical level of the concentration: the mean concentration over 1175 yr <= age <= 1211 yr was 23.7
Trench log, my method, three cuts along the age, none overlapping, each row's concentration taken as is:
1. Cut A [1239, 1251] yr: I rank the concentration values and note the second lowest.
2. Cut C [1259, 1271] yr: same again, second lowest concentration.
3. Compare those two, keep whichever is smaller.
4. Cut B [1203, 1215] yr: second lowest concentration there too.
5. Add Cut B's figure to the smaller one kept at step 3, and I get 50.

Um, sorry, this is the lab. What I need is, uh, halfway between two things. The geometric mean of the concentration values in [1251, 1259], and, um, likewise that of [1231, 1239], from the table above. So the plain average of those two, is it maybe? 25.6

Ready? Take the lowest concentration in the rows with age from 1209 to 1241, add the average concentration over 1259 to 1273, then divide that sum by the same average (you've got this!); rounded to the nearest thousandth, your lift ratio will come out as 1.909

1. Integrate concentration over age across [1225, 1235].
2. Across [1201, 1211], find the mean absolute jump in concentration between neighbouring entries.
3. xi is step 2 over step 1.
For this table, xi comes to 0.0034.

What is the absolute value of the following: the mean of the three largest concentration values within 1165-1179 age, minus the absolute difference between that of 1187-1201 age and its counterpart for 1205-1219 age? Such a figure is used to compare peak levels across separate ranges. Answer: 21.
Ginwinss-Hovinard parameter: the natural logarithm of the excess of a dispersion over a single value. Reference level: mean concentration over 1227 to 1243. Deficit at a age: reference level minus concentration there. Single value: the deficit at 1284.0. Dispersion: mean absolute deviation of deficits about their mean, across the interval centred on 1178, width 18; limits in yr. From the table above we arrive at 1.1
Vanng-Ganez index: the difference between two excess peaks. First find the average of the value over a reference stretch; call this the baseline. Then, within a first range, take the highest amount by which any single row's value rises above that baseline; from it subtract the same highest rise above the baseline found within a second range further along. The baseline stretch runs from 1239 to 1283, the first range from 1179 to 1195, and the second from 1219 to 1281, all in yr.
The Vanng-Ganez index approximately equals -2.6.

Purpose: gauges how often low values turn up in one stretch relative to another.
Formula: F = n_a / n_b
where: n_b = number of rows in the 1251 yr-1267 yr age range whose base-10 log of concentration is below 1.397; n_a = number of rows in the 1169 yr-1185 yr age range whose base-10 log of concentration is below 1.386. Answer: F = 8.0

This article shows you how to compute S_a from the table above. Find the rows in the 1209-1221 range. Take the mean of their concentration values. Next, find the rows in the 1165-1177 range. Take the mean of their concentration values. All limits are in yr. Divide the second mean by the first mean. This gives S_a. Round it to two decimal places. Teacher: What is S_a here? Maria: 0.84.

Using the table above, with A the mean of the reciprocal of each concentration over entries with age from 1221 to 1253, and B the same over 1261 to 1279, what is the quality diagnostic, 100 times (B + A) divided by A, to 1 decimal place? 198.1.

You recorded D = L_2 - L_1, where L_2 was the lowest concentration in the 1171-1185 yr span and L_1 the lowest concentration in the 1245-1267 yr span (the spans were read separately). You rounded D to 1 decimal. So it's -4.4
